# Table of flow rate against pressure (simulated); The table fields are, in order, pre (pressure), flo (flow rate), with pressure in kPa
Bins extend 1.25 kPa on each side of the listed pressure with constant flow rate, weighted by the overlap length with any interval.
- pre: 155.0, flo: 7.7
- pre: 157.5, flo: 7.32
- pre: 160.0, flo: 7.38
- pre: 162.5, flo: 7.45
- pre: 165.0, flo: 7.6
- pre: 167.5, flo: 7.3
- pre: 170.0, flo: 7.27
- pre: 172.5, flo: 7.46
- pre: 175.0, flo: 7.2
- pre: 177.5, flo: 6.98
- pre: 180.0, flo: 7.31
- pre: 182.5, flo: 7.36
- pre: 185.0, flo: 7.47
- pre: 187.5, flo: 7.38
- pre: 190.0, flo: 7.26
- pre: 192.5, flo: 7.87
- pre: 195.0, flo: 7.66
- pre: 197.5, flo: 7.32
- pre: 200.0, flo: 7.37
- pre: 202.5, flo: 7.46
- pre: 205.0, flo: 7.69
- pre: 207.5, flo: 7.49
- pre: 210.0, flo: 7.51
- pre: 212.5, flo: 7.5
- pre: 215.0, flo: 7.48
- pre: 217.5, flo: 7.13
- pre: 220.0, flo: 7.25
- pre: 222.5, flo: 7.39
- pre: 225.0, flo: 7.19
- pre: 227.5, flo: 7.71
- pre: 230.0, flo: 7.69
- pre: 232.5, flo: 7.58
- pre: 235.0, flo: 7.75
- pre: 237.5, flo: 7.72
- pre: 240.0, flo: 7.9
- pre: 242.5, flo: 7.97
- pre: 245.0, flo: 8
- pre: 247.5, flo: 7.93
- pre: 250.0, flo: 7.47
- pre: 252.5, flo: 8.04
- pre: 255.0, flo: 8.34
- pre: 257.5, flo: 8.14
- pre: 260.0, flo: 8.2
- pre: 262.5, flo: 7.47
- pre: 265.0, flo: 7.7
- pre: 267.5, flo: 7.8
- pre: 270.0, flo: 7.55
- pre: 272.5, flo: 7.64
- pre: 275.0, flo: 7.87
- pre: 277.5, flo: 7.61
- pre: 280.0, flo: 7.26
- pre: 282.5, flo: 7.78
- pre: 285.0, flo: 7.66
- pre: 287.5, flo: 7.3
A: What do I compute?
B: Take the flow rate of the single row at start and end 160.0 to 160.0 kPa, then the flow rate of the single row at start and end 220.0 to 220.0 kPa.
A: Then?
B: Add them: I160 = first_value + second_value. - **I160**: 14.6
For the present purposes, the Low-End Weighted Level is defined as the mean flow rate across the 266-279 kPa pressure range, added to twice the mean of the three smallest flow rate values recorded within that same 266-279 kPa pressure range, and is 22.9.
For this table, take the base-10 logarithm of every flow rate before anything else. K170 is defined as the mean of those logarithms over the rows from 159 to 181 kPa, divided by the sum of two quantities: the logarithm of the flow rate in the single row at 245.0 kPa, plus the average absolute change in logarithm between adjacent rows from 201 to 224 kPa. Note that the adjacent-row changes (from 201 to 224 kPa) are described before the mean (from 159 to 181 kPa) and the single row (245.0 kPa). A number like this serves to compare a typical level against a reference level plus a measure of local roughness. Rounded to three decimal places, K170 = 0.949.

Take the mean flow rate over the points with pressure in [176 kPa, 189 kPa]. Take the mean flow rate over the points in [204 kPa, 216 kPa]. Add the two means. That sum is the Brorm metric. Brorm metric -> 14.8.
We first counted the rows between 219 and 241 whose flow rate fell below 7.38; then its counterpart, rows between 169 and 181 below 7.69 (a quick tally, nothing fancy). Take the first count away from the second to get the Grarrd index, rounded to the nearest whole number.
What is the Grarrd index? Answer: 3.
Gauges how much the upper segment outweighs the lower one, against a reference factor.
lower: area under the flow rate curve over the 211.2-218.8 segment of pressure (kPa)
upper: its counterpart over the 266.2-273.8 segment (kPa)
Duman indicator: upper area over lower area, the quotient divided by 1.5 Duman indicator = 0.693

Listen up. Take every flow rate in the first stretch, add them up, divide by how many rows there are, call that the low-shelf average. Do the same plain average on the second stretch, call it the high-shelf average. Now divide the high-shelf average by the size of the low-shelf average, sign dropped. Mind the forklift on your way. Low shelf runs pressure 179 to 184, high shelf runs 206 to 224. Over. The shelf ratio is 1.01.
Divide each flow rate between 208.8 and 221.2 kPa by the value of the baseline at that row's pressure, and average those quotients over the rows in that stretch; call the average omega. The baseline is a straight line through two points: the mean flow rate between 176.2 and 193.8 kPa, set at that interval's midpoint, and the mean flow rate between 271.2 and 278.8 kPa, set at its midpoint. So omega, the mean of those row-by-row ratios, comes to 0.99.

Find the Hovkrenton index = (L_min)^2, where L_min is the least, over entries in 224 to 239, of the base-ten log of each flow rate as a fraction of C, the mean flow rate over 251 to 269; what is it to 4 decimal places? 0.0019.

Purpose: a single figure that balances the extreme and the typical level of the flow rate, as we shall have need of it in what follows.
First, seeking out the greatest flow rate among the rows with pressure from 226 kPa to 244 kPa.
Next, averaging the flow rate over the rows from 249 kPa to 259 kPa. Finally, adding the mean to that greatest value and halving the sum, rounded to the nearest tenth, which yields 8.0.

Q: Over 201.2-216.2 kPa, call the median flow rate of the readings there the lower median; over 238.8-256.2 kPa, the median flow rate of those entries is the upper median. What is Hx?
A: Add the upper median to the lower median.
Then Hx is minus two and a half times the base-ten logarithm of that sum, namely -2.97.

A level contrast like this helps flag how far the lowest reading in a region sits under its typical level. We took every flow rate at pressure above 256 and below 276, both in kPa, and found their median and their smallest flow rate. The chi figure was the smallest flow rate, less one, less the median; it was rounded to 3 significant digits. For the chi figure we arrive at -1.28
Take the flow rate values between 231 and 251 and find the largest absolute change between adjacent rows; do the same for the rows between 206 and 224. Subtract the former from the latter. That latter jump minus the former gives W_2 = -0.11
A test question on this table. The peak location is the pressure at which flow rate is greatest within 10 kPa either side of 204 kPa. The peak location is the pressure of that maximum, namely 205.0 kPa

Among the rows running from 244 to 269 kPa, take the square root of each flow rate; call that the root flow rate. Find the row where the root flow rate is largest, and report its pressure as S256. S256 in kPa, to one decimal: 255.0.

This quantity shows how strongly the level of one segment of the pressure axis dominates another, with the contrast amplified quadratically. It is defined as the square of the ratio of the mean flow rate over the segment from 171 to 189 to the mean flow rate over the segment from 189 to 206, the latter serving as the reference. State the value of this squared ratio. 0.94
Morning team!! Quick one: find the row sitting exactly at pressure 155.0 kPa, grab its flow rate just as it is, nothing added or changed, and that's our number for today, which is 7.7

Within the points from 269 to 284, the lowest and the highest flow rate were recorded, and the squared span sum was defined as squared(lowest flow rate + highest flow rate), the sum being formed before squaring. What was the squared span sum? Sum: 229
